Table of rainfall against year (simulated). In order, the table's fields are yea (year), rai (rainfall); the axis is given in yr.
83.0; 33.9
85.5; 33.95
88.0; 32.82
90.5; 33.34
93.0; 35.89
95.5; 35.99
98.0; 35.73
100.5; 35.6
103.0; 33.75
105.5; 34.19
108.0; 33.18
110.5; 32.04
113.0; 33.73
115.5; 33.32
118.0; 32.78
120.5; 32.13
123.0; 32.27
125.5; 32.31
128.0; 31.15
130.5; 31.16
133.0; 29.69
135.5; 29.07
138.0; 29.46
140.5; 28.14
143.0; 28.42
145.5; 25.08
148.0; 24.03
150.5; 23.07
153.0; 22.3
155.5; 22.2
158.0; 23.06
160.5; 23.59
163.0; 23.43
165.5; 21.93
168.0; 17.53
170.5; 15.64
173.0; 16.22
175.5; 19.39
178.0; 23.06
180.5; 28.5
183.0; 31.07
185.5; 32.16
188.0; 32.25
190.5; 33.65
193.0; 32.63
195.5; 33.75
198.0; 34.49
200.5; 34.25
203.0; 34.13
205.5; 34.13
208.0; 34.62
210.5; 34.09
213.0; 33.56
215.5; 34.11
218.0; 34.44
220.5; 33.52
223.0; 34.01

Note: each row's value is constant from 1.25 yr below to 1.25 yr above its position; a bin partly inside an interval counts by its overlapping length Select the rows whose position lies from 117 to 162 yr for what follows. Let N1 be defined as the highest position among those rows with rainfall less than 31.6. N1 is 160.5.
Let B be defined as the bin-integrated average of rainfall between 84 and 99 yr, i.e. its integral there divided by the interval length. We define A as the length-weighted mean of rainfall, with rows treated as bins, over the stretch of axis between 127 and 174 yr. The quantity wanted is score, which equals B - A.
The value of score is 10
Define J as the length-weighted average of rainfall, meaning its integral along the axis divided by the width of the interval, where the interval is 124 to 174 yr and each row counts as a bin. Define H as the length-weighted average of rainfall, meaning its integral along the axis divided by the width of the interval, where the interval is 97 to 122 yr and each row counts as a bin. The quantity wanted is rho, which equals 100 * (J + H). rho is 5856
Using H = 33.6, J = 25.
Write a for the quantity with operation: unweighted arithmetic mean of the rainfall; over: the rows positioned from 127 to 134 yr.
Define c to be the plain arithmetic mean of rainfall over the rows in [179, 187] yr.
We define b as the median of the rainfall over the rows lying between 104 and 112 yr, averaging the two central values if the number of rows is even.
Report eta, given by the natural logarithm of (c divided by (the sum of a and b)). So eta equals -0.74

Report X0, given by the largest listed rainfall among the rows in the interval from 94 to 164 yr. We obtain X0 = 35.99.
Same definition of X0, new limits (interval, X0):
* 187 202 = 34.49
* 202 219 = 34.62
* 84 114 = 35.99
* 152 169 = 23.59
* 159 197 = 33.75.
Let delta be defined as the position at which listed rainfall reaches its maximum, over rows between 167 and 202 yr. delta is 198.0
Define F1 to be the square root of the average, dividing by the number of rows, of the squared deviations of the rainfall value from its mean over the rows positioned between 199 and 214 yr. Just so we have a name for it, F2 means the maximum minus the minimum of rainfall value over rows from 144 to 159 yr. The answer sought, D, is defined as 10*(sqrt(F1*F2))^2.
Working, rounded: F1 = 0.31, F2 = 2.9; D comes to 9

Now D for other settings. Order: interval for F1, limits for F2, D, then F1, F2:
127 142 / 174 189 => 140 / 1.09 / 12.9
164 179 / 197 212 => 15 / 2.78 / 0.5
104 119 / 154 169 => 41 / 0.68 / 6.1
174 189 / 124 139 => 158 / 4.88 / 3.2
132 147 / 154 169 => 93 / 1.54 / 6.1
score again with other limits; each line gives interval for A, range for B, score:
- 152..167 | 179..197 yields 9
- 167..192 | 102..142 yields 7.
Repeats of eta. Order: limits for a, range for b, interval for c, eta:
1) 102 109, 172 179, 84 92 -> -0.46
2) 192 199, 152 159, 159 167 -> -0.89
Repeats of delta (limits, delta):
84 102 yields 95.5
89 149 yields 95.5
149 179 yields 160.5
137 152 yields 138.0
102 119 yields 105.5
